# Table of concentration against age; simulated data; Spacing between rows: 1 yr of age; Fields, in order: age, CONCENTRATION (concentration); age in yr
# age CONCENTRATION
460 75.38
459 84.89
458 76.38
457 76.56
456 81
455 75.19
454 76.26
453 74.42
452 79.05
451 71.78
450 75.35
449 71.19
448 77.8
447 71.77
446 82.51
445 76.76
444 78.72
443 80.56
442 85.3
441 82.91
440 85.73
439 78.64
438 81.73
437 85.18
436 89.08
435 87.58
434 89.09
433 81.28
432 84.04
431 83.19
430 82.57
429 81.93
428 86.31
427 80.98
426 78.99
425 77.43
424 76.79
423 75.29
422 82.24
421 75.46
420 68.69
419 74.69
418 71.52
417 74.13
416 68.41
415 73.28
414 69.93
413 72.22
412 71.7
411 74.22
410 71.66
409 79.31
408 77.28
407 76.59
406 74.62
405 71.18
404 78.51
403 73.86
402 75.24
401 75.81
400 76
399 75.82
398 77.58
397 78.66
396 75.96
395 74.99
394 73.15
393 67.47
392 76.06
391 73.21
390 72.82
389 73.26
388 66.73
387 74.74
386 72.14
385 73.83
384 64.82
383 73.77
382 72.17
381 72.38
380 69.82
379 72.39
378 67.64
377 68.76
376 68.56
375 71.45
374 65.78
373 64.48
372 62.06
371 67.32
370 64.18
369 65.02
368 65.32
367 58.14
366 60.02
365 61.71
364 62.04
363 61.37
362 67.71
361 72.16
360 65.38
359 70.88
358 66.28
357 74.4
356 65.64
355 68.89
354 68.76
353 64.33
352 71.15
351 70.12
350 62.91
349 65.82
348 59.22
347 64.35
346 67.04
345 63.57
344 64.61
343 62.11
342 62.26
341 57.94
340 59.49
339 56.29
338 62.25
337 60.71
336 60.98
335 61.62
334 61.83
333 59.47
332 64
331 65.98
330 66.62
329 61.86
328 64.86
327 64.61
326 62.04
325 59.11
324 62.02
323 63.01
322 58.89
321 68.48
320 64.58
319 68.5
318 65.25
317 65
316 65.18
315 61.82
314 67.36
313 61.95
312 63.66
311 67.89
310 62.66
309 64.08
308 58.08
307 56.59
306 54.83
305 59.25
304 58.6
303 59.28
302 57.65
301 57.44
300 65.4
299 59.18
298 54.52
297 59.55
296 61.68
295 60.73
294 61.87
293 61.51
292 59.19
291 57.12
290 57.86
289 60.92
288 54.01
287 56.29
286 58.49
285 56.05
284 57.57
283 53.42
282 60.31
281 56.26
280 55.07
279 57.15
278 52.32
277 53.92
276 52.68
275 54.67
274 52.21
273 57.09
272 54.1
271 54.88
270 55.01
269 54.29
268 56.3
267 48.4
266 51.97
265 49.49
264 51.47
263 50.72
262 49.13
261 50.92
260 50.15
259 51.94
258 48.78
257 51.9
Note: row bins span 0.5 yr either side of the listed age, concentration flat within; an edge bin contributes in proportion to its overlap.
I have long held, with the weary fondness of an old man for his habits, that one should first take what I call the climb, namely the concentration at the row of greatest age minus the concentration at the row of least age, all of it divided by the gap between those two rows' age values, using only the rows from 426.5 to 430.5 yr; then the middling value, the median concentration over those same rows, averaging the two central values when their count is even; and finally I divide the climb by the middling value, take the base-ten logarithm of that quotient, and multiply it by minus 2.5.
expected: 5.5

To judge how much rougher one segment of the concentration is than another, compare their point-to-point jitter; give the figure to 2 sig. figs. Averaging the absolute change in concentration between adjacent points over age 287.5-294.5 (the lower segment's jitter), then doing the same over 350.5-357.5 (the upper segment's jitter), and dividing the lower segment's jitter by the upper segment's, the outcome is 0.63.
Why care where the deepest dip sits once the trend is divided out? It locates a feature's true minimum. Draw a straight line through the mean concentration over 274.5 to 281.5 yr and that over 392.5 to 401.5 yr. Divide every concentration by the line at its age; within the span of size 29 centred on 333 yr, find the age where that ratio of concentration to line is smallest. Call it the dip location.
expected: 339 yr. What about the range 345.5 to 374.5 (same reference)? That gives 367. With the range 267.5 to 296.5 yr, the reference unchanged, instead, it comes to 278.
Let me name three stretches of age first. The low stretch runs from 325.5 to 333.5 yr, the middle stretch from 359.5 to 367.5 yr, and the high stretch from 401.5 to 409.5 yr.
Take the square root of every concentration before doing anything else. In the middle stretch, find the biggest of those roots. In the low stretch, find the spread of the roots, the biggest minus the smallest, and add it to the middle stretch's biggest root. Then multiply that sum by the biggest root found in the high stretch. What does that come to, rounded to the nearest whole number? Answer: 80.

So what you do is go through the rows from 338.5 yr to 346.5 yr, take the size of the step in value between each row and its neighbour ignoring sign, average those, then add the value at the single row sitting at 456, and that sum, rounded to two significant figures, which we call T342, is 83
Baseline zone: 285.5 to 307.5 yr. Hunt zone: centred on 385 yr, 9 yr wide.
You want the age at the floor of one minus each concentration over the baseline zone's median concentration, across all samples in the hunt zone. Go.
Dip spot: 387 yr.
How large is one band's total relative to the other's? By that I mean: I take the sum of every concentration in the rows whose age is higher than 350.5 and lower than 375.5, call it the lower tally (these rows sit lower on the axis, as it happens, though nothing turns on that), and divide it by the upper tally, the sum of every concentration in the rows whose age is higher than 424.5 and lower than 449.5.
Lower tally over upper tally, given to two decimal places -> 0.81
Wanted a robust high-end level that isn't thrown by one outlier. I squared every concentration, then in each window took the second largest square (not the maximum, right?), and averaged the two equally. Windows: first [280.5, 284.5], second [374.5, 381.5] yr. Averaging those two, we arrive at 4277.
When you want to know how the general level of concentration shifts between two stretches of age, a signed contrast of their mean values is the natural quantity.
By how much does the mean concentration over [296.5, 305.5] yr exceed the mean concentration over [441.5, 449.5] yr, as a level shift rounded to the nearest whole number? -19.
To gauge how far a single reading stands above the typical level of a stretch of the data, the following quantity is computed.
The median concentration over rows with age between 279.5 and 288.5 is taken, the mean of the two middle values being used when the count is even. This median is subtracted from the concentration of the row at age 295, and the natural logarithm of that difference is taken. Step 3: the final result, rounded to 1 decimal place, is 1.5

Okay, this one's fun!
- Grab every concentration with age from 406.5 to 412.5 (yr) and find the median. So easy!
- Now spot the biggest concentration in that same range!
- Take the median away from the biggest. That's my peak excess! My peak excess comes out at 3.9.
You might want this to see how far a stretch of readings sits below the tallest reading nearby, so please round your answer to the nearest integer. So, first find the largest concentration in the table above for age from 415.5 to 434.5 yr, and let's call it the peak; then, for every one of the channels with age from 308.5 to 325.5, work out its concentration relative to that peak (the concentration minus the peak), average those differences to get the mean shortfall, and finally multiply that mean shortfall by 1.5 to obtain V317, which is -38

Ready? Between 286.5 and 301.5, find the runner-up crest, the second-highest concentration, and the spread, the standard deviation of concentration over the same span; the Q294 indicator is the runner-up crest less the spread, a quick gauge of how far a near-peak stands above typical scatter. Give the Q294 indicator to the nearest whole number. 59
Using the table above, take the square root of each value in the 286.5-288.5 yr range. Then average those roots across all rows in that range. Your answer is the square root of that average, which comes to 2.73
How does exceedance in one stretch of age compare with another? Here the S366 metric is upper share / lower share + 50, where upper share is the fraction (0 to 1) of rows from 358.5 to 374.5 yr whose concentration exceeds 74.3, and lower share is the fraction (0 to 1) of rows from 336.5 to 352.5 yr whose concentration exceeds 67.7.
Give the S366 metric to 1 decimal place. 50.0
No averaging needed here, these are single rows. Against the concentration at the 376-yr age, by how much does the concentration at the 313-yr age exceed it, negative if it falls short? -6.6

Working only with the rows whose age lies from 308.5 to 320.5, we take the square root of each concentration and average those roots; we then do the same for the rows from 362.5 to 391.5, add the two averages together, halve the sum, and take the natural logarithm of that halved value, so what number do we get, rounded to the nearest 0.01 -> 2.10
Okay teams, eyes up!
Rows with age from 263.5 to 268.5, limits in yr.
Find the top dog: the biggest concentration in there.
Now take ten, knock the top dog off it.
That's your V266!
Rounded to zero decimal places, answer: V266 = -46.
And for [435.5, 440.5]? -79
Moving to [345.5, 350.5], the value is -57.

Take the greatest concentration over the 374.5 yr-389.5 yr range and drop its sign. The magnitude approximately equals 75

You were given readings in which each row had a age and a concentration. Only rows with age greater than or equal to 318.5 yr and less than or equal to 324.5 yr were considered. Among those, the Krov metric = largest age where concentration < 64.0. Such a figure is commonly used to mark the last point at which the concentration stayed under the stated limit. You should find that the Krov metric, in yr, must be 324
